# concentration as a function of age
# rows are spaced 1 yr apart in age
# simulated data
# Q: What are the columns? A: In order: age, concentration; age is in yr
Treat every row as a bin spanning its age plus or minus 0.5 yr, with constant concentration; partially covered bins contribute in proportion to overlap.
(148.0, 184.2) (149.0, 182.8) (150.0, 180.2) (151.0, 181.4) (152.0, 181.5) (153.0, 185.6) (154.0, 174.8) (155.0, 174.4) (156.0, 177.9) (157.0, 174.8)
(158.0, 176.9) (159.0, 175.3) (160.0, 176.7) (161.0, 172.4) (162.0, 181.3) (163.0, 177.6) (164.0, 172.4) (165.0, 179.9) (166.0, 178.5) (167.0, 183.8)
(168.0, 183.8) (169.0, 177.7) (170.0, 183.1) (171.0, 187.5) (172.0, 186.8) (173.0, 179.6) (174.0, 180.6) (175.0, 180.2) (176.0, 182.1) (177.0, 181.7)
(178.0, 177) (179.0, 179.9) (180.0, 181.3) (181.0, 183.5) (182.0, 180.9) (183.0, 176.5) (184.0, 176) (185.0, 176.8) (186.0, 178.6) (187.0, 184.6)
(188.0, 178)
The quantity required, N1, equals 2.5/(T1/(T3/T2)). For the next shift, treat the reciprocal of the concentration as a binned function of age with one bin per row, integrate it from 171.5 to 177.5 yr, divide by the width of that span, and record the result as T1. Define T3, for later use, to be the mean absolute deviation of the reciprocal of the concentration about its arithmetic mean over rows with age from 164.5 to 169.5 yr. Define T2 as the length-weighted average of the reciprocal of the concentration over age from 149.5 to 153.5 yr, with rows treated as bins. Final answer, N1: 6.2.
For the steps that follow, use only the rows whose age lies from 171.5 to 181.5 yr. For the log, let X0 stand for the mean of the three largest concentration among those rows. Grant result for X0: 184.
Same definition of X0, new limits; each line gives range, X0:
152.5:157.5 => 179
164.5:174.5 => 186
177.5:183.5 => 182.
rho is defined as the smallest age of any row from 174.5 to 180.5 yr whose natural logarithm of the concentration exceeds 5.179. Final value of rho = 175.0 yr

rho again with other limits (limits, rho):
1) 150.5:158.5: 151.0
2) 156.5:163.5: 162.0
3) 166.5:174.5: 167.0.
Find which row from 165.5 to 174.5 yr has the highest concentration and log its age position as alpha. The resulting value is 171.0 yr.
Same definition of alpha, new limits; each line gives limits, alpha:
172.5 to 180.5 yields 176.0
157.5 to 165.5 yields 162.0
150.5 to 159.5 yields 153.0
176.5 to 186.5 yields 181.0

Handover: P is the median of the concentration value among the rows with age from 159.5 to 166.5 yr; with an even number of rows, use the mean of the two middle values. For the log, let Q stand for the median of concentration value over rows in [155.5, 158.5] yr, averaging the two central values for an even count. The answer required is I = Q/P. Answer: 1.00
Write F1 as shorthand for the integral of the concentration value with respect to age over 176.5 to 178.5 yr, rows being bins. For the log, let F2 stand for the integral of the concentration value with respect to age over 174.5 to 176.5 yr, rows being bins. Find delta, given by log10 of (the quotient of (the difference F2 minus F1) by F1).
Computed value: -2.0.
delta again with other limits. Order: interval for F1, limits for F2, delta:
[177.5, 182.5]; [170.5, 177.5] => -0.4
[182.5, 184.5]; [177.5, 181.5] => 0.0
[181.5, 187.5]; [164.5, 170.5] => -1.9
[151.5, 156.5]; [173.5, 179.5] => -0.7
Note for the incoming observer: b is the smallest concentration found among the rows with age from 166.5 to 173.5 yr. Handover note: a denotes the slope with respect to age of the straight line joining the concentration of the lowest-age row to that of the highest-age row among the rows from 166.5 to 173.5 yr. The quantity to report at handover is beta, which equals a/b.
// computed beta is -0.0039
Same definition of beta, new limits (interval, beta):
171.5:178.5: -0.0092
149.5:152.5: 0.0036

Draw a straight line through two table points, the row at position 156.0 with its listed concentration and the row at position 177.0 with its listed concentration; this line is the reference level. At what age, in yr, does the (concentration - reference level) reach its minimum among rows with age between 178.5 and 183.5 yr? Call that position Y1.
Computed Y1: 183.0 yr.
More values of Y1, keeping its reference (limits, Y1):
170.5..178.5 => 178.0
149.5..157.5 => 155.0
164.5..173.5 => 169.0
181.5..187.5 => 184.0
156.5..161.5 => 161.0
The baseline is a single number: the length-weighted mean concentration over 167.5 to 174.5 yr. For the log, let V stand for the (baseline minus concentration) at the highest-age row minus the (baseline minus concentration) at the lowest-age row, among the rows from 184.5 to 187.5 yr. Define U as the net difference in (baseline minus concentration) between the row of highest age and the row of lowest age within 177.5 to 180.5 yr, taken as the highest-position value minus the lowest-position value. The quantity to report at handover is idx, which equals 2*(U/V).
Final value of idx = 1.1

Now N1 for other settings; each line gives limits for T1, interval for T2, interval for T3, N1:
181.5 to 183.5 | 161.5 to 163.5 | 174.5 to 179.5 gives 3.4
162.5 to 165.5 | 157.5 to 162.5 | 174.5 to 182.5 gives 3.2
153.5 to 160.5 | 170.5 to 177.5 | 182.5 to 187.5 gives 6.2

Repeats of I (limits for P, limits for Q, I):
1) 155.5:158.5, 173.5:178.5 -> 1.02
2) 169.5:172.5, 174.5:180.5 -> 0.97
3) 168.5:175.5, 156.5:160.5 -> 0.97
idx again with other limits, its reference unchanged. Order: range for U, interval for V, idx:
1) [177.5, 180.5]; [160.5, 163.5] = 1.7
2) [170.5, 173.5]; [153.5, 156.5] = -5.1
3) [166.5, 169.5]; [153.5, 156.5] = -3.9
